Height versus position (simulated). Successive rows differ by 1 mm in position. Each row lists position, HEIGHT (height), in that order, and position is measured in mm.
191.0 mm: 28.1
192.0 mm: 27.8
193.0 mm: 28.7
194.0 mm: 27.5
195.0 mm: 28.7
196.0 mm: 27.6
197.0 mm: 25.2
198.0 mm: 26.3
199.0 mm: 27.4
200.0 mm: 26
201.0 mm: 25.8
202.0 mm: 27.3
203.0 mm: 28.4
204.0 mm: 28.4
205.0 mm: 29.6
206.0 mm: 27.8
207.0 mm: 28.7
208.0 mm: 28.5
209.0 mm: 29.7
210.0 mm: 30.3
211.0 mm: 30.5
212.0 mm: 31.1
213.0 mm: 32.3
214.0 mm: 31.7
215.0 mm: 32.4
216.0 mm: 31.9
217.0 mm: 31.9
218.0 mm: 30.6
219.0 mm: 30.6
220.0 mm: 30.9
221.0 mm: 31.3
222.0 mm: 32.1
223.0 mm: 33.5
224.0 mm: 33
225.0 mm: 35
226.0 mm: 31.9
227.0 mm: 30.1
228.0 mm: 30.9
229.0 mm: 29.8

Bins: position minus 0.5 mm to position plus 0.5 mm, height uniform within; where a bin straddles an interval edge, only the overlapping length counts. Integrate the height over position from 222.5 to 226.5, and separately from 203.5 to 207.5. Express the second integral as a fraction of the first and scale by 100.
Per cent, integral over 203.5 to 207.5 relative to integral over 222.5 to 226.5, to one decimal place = 85.8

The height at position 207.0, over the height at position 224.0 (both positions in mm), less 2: -1.13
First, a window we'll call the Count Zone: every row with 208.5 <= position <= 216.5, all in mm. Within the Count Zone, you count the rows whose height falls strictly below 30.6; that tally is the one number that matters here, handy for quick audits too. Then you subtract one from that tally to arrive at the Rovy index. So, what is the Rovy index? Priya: 2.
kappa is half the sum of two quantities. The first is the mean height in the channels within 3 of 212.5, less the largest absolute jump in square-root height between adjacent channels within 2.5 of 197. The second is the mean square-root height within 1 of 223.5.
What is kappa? 18.5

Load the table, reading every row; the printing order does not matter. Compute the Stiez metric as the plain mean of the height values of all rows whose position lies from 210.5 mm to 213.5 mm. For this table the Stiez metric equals 31.3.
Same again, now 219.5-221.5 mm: 31.1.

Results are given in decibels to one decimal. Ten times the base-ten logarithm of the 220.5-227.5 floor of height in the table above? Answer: 14.8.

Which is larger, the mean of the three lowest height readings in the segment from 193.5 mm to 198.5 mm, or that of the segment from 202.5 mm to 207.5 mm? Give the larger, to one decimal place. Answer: 28.2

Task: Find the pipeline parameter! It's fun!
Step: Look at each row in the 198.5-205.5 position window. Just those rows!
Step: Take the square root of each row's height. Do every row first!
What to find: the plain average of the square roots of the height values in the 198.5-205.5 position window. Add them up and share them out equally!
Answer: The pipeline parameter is 5.25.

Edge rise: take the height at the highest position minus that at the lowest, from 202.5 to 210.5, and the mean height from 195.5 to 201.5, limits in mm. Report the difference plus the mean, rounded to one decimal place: 28.3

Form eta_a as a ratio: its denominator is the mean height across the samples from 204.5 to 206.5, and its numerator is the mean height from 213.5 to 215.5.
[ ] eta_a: 1.12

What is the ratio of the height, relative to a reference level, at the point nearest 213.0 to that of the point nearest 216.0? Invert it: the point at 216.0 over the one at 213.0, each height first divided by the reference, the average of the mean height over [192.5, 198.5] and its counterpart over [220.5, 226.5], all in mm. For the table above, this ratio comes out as 0.99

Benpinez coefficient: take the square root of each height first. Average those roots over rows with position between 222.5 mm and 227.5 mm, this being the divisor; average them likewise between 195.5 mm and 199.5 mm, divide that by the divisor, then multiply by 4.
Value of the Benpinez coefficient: 3.61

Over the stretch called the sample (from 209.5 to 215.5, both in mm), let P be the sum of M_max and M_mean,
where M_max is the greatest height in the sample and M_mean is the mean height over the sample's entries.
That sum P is 64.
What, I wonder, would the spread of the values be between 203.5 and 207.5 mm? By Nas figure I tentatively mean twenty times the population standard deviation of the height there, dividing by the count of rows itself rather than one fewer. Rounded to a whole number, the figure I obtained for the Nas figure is 13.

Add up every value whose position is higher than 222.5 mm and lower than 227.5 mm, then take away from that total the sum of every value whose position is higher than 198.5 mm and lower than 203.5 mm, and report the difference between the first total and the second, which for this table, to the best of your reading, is 29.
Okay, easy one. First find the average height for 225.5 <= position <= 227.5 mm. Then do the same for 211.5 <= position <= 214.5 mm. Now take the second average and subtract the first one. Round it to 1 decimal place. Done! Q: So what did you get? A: 0.7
